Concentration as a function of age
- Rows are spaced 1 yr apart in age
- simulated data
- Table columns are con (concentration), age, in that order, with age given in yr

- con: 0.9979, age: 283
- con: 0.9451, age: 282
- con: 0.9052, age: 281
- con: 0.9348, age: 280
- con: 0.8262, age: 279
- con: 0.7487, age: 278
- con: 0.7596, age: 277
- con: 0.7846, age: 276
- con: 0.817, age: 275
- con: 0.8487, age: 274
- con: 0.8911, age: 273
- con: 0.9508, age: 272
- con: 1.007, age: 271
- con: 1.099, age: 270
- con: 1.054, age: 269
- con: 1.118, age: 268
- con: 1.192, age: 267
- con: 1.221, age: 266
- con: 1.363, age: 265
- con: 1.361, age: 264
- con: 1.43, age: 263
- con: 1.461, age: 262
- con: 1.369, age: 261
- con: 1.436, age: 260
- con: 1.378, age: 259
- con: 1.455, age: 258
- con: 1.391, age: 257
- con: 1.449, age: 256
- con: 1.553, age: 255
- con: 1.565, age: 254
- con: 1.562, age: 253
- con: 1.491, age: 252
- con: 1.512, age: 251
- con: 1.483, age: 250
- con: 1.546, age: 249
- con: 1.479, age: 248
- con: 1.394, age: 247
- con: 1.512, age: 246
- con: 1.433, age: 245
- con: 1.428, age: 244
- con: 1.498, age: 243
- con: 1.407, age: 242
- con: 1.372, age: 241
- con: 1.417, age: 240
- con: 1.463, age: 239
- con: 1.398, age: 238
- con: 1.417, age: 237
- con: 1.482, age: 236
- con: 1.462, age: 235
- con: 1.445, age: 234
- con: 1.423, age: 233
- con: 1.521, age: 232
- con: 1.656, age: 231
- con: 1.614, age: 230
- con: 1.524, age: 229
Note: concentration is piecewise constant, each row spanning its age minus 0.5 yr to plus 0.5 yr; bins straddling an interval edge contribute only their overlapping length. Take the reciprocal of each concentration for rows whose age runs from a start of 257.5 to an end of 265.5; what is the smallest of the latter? 0.68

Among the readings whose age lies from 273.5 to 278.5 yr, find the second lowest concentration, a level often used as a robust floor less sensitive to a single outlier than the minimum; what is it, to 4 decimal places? 0.7596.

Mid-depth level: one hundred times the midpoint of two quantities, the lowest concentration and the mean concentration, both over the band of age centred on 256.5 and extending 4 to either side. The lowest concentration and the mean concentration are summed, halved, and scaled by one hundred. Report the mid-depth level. 143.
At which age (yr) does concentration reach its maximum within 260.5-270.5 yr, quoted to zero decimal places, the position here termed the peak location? 262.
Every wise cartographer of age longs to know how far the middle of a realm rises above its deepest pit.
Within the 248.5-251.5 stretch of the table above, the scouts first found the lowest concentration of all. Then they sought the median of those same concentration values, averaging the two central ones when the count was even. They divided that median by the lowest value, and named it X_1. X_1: 1.020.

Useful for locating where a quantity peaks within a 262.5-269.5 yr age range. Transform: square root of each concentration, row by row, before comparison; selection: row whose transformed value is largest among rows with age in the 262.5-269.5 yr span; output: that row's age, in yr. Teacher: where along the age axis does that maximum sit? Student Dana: 263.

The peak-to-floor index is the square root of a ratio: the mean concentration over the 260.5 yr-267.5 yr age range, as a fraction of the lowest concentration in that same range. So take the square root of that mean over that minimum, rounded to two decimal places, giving 1.06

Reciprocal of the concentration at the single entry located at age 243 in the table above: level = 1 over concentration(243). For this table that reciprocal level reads 0.67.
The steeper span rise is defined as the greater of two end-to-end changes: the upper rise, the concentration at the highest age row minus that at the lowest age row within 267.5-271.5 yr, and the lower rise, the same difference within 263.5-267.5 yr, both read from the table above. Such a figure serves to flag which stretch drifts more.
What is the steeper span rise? -0.11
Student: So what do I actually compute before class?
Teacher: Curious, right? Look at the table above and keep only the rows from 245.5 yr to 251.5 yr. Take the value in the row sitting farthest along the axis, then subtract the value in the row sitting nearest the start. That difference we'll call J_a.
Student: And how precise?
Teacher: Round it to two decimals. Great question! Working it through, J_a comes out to 0.00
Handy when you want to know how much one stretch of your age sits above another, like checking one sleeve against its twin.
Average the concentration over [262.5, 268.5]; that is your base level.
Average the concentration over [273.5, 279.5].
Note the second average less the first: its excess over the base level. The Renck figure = -0.48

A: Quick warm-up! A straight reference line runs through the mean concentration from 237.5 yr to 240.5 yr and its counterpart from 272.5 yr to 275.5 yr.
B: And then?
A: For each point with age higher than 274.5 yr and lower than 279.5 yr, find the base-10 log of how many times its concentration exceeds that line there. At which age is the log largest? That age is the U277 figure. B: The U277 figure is 279 yr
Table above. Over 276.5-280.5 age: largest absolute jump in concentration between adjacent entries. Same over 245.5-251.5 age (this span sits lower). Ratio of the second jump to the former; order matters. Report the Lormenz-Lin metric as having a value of 1.09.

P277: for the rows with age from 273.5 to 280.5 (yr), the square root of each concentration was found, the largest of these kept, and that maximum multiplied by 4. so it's 3.87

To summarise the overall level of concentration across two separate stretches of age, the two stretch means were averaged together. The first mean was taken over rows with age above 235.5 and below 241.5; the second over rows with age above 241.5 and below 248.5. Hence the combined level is 1.44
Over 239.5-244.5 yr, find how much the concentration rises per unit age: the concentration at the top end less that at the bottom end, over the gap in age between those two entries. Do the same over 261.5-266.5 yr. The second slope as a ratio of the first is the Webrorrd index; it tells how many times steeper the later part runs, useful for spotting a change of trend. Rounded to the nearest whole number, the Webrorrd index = -22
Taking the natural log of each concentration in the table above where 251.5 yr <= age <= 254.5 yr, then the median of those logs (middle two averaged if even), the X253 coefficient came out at 0.446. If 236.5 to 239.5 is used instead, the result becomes 0.349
